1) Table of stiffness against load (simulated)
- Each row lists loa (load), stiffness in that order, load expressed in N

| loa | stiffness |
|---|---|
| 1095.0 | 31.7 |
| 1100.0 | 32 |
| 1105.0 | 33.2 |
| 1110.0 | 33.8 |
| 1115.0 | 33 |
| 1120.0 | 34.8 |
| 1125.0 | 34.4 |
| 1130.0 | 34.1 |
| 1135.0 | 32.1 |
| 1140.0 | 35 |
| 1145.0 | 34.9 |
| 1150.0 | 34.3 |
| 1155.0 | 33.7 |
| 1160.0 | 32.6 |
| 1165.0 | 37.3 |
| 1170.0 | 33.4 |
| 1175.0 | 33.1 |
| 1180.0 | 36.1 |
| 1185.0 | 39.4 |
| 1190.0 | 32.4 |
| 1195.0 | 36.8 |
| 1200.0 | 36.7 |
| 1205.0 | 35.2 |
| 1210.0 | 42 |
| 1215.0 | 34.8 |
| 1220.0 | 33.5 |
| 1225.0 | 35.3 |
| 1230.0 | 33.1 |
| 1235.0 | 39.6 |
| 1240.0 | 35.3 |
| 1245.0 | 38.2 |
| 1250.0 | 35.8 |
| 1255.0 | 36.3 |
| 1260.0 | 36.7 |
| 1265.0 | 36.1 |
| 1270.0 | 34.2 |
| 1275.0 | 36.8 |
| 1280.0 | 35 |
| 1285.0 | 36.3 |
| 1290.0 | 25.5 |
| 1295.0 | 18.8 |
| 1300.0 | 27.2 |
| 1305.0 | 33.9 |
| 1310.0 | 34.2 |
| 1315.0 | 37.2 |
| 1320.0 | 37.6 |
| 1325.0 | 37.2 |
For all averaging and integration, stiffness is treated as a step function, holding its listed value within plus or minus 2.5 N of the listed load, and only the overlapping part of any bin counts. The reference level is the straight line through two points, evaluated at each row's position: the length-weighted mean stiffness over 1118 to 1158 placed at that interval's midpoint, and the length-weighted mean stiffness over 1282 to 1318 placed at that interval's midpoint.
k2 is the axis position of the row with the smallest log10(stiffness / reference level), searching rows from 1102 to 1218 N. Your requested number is 1135.0 N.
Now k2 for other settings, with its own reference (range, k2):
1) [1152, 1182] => 1160.0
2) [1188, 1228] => 1190.0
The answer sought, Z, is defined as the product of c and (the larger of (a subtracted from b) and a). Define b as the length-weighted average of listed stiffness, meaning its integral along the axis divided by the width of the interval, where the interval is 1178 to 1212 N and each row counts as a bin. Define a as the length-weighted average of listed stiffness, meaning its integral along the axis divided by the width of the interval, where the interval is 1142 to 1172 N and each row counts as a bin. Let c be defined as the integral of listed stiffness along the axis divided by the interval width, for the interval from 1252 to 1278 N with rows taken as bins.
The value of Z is 1238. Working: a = 34.4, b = 36.9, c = 36.0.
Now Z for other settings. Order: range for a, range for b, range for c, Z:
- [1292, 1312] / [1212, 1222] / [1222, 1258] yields 1025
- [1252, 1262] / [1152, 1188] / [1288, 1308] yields 969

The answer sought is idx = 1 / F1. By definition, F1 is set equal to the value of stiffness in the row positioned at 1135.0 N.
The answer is 0.0312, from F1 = 32.1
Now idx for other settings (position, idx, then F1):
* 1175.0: 0.0302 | 33.1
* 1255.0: 0.0275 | 36.3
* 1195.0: 0.0272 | 36.8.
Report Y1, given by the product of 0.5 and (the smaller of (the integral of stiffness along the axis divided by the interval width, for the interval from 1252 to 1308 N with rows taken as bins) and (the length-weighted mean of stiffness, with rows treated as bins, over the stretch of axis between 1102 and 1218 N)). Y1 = 16.2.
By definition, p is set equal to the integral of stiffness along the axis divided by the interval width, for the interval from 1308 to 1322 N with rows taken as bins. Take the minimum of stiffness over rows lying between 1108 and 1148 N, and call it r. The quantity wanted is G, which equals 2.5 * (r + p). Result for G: 171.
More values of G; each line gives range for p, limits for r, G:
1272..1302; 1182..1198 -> 156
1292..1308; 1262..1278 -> 153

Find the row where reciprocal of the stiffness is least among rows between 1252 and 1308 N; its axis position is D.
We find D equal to 1275.0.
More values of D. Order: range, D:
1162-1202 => 1185.0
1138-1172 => 1165.0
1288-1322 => 1320.0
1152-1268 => 1210.0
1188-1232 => 1210.0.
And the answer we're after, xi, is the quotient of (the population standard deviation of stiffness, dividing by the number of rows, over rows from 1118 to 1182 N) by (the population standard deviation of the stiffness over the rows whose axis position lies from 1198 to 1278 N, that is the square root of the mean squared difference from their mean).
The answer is 0.62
